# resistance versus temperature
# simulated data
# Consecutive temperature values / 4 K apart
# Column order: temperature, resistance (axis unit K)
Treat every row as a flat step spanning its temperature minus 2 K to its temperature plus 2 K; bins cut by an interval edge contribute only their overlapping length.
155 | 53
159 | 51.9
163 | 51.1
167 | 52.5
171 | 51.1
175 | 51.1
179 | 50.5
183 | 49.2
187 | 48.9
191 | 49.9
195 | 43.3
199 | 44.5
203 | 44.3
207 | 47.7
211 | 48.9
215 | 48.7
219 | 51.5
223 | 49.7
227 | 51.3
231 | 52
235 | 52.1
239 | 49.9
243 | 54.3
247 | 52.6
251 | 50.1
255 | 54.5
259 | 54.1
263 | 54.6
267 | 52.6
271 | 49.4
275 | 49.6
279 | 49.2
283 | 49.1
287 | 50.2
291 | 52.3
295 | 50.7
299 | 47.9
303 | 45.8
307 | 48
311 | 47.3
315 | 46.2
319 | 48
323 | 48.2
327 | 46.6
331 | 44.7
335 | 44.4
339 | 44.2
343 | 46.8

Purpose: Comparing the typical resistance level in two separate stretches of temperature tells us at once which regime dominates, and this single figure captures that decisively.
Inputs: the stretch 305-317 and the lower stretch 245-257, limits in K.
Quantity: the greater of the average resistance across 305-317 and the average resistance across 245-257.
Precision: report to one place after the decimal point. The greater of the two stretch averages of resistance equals 52.4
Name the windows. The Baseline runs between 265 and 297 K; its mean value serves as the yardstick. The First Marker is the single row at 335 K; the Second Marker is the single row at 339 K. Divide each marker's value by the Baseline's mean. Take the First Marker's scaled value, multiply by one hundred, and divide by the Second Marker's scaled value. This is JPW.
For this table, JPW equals 100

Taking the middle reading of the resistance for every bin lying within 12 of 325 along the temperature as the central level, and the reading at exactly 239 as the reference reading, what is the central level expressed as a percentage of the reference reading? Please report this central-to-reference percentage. 93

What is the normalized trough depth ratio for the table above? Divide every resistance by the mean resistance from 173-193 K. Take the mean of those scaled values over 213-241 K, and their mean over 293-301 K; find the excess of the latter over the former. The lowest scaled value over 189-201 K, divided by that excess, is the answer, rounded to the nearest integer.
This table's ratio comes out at -30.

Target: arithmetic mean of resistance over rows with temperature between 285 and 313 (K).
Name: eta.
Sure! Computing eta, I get 48.9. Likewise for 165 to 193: 50.5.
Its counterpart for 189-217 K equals 46.8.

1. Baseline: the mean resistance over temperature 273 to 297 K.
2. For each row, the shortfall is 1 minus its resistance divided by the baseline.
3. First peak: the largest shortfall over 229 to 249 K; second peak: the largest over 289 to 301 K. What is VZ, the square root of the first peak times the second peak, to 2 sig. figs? 0.016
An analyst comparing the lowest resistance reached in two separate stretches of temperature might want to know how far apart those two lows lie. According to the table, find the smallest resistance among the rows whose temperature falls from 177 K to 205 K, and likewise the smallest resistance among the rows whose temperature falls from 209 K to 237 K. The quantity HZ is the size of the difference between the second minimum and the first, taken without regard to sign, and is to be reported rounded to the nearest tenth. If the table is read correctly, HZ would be 5.4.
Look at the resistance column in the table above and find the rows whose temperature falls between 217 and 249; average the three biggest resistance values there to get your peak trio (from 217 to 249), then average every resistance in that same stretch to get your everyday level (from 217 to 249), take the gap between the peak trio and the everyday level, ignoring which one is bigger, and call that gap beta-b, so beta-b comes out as 1.3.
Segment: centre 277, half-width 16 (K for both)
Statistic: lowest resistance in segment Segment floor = 49.1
